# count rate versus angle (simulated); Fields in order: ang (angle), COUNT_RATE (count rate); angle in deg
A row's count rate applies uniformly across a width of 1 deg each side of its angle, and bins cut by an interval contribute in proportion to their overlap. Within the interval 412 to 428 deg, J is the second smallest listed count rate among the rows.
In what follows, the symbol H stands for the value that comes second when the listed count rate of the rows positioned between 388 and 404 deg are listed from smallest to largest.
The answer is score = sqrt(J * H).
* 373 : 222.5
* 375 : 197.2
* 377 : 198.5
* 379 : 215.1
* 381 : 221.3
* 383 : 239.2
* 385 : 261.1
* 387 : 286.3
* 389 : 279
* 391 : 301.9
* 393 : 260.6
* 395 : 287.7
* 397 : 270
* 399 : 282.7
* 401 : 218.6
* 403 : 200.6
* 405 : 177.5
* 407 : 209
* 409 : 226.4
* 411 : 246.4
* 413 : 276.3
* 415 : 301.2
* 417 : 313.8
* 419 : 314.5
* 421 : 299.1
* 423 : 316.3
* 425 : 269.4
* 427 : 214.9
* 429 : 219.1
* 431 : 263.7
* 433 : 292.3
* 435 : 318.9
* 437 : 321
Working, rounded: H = 218.6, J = 269.4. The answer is 243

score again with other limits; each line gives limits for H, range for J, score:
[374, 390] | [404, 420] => 204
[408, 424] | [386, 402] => 253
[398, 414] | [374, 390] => 200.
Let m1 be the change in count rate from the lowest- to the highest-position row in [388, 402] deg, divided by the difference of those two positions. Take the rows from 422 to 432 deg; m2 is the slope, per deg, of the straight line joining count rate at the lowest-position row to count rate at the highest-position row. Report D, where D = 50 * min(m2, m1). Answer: -329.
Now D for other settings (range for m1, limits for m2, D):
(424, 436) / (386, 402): -242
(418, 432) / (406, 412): -212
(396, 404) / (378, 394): -578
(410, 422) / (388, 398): -56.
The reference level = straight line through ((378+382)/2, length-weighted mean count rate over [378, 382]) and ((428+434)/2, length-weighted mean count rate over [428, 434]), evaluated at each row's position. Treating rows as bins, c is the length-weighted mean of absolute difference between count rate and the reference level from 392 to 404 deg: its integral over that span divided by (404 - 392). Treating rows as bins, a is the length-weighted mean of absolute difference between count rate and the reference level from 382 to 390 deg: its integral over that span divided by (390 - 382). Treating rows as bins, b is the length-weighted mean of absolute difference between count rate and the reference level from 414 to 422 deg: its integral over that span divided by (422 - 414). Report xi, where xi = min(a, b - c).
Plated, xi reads 21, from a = 43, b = 59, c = 38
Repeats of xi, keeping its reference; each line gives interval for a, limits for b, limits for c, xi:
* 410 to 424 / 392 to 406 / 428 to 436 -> 8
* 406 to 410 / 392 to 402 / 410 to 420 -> -6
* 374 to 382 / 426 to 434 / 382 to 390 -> -15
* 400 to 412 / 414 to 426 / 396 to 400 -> 9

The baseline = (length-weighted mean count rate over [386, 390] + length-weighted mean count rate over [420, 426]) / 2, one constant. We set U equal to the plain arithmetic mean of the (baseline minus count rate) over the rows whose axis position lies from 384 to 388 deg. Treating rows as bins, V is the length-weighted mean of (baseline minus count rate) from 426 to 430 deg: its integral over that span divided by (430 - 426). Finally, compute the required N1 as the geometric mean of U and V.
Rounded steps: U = 15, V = 72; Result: 33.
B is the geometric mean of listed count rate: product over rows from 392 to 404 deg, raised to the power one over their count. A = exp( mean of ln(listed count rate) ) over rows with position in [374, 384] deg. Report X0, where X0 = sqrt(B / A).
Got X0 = 1.08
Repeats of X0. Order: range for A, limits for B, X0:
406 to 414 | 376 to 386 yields 0.97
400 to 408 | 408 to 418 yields 1.16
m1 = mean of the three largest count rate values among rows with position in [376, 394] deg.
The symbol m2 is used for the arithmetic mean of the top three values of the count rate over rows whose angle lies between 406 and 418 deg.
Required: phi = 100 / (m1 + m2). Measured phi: 0.171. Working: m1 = 289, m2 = 297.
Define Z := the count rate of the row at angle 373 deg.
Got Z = 222.5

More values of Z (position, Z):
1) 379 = 215.1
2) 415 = 301.2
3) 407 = 209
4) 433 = 292.3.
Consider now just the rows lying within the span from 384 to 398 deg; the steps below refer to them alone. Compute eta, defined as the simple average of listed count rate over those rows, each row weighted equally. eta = 278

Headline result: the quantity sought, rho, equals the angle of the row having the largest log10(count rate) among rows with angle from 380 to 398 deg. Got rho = 391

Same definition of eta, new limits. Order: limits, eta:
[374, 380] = 204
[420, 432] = 264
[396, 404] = 243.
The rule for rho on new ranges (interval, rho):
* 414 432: 423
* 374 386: 385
